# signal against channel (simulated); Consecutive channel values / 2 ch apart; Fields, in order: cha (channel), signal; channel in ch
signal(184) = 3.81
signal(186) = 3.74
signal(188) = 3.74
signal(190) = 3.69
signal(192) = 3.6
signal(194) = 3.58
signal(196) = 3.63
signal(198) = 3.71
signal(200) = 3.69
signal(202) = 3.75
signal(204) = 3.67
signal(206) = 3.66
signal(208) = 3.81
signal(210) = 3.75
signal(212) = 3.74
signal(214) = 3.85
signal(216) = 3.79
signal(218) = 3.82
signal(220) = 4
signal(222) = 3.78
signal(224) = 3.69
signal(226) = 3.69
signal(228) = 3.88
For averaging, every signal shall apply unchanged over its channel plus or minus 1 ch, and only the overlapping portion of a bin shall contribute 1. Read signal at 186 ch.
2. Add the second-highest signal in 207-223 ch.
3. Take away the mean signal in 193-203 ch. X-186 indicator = 3.92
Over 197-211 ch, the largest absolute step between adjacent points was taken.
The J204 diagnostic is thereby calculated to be 0.15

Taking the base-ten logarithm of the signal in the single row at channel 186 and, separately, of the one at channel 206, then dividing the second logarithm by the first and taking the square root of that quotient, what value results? 0.99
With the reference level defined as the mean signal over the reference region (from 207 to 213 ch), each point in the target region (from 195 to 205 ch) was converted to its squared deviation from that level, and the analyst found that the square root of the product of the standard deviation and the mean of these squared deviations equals 0.007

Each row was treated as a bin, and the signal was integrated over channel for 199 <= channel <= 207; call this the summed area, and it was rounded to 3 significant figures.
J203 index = 29.5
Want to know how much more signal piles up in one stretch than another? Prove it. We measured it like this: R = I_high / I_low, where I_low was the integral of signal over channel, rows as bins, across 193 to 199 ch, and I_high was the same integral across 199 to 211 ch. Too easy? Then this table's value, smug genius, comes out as 2.0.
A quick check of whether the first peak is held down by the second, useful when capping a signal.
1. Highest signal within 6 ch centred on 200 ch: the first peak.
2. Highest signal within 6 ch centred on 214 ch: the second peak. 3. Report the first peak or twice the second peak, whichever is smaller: 3.75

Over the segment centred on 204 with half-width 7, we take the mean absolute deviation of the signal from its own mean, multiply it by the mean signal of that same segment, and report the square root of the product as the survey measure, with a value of 0.40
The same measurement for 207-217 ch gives 0.36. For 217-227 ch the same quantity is 0.59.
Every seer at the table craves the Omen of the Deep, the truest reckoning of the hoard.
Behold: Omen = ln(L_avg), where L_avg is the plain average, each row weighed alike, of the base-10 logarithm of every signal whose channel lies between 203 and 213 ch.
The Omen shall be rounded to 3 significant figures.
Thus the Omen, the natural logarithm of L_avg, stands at -0.560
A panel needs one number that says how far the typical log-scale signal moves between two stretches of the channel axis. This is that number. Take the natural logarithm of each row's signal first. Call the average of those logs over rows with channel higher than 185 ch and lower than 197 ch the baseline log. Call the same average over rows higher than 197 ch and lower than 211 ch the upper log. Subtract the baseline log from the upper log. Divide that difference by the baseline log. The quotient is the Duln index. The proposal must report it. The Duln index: 0.012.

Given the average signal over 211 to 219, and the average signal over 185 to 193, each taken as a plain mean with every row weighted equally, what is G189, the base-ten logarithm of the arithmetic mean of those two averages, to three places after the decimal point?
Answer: 0.574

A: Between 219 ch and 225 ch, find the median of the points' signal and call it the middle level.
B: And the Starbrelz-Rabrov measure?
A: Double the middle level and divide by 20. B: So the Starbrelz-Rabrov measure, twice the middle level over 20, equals 0.378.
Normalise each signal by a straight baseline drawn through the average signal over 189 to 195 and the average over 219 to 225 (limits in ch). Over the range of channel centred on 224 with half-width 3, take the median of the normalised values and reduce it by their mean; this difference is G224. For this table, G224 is -0.0079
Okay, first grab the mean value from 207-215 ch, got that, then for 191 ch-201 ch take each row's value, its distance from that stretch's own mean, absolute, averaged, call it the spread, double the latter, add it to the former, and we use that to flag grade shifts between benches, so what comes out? 3.88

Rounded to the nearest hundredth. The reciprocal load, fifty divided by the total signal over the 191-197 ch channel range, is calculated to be 4.63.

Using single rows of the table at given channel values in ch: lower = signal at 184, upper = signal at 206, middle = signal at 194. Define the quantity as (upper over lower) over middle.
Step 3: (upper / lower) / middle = 0.268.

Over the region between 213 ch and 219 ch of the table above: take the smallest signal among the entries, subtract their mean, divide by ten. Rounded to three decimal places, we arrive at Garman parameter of -0.003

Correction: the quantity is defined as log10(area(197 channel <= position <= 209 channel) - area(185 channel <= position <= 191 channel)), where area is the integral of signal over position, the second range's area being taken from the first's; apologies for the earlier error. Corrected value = 1.3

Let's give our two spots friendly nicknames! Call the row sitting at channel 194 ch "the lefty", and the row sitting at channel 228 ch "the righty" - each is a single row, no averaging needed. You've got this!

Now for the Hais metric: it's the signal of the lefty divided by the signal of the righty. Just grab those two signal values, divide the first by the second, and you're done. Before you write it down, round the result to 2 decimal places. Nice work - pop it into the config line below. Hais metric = 0.92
